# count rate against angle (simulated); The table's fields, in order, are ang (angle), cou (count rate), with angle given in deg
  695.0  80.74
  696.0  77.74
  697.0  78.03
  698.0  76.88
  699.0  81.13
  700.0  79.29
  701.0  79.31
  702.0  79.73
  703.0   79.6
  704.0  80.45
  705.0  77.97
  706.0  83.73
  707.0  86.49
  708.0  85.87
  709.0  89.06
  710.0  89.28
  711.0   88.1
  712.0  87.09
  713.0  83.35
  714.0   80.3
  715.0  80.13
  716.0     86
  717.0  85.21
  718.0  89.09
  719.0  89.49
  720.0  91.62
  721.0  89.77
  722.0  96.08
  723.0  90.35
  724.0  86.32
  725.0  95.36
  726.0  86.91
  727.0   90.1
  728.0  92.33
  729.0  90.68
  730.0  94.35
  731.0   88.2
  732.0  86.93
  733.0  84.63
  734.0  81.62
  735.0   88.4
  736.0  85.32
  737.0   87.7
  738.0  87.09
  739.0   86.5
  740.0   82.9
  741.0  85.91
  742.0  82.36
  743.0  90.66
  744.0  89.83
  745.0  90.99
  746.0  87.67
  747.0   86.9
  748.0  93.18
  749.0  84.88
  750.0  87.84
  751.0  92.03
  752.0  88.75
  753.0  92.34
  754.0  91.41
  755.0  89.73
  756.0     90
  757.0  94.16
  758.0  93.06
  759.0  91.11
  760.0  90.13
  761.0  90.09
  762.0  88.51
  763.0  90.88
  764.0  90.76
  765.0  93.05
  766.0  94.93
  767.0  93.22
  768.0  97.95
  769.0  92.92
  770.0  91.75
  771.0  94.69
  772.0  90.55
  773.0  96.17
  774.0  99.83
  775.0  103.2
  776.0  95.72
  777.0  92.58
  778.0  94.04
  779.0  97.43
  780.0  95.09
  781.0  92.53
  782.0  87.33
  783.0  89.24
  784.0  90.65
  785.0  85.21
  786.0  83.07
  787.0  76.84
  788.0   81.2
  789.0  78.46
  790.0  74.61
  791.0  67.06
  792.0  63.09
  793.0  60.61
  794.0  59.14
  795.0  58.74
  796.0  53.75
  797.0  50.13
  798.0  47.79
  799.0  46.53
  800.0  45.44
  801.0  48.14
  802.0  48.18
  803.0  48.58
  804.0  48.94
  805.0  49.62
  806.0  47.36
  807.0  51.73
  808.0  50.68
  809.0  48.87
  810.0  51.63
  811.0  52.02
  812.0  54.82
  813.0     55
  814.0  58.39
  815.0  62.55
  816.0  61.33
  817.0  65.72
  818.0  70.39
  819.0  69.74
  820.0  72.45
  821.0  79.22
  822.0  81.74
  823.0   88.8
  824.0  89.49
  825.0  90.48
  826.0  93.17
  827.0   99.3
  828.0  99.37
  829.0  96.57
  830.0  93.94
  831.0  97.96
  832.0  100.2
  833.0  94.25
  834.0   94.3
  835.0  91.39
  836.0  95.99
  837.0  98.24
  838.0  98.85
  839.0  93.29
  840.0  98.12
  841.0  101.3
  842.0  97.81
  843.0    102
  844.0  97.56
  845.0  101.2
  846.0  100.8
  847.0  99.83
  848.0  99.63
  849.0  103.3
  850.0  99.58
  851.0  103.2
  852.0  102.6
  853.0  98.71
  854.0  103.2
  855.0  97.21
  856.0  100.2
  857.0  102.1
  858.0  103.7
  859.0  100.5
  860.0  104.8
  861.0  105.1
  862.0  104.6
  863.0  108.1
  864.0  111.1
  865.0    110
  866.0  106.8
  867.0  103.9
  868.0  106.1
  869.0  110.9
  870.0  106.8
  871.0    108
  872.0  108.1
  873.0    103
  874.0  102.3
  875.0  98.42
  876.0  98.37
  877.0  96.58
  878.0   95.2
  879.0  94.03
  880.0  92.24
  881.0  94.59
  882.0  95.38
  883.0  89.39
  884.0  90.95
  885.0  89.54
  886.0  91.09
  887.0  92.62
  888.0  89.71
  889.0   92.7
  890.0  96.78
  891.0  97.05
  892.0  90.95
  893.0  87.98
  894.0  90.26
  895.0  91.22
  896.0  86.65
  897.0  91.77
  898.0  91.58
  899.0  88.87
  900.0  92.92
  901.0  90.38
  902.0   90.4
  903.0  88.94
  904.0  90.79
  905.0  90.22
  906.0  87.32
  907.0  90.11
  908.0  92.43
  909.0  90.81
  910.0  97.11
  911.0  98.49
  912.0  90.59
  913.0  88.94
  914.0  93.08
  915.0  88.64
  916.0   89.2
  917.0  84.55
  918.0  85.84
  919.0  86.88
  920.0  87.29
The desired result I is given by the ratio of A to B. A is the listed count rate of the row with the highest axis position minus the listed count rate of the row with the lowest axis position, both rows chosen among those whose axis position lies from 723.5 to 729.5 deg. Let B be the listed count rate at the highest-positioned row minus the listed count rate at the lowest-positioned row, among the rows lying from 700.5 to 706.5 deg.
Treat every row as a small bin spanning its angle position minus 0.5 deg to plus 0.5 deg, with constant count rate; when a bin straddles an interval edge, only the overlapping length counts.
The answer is 1.0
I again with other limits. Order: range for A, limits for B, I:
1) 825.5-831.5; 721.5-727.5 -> -0.8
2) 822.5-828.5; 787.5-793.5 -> -0.5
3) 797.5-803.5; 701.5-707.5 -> 0.1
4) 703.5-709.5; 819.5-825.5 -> 0.5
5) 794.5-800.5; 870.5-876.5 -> 1.4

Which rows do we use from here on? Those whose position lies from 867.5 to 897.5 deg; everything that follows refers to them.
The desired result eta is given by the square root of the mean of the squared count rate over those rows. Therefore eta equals 96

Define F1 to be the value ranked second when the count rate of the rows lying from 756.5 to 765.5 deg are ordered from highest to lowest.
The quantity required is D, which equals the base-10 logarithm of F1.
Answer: 1.969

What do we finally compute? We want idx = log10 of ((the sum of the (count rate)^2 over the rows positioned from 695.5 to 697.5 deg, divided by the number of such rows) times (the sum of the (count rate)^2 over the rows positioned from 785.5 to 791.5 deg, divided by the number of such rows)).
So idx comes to 7.56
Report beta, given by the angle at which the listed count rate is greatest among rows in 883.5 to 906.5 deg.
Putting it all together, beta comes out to 891.0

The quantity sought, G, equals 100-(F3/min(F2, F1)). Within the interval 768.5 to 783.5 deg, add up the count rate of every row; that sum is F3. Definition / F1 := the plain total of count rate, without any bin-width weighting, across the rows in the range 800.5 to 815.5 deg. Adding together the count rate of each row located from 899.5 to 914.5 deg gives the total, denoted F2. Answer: 98.18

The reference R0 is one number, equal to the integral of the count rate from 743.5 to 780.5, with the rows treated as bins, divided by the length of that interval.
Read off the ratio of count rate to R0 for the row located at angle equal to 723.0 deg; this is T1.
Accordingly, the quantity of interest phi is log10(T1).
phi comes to -0.01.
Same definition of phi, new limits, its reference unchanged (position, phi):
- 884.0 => -0.01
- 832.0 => 0.04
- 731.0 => -0.02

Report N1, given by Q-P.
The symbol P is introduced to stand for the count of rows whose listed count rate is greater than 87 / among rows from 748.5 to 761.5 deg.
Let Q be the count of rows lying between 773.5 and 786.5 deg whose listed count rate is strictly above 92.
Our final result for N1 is -4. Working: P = 12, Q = 8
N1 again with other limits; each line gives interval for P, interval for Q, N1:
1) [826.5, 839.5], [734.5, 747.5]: -13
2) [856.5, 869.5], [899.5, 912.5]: -9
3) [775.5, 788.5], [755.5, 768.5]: -3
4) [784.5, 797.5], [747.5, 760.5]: 5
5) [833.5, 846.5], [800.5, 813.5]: -13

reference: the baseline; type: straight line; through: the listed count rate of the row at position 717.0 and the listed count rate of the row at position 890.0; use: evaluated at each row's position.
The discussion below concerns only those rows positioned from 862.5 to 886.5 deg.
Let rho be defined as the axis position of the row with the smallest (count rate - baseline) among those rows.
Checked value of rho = 883.0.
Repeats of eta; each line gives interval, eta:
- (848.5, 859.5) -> 101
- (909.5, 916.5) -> 92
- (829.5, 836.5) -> 95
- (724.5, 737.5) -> 89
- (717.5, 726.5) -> 91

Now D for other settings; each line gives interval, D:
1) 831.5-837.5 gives 1.992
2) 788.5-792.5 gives 1.873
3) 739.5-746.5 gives 1.957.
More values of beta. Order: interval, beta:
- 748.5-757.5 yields 757.0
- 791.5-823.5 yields 823.0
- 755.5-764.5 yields 757.0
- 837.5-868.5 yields 864.0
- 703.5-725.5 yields 722.0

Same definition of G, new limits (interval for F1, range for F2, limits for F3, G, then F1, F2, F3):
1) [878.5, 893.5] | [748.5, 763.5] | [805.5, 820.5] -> 99.36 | 1385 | 1355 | 873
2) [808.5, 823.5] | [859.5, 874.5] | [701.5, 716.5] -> 98.71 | 973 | 1600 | 1257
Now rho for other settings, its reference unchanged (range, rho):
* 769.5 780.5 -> 772.0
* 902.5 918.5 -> 917.0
